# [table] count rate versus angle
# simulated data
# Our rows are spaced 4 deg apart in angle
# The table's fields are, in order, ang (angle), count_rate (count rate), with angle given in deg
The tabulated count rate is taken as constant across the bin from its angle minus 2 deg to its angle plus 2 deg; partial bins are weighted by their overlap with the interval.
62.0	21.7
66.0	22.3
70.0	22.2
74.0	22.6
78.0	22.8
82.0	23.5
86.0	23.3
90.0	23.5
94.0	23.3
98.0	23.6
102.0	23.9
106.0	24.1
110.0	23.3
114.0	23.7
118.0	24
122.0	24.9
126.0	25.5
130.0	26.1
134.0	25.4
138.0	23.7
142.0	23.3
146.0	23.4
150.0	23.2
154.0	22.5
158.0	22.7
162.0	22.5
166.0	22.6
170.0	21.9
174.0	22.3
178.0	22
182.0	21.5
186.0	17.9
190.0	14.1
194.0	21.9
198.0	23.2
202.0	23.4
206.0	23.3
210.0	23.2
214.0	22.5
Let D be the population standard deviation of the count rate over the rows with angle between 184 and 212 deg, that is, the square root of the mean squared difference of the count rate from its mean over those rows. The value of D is 3.35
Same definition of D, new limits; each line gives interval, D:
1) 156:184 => 0.40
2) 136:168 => 0.44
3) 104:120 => 0.31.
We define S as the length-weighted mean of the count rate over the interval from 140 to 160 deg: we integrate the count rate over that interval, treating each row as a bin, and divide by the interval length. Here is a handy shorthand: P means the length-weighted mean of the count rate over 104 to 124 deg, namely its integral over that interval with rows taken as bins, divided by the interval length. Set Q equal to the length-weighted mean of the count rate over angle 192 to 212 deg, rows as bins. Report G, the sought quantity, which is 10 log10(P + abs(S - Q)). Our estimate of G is 13.8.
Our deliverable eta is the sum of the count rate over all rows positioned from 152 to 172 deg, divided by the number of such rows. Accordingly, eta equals 22.4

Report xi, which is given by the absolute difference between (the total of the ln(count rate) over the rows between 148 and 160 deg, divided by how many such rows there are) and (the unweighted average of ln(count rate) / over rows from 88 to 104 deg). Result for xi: 0.03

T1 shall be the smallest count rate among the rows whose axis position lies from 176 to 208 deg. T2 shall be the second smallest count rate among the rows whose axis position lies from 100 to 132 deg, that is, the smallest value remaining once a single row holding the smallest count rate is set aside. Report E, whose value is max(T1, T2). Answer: 23.7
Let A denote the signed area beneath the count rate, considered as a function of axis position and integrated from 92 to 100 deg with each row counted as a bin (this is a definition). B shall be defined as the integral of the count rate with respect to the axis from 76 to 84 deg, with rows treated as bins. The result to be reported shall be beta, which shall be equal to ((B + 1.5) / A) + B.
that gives 186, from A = 188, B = 185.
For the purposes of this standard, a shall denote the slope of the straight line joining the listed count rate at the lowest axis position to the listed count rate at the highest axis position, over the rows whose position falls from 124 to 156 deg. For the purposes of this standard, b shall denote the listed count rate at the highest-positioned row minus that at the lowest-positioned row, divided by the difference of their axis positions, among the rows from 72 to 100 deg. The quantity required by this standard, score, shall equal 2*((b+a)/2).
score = -0.07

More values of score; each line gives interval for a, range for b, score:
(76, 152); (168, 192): -0.38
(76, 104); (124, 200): 0.01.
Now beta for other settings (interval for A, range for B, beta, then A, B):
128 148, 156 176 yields 449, 488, 448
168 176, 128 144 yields 396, 177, 394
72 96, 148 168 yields 455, 556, 454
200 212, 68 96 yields 647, 280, 645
